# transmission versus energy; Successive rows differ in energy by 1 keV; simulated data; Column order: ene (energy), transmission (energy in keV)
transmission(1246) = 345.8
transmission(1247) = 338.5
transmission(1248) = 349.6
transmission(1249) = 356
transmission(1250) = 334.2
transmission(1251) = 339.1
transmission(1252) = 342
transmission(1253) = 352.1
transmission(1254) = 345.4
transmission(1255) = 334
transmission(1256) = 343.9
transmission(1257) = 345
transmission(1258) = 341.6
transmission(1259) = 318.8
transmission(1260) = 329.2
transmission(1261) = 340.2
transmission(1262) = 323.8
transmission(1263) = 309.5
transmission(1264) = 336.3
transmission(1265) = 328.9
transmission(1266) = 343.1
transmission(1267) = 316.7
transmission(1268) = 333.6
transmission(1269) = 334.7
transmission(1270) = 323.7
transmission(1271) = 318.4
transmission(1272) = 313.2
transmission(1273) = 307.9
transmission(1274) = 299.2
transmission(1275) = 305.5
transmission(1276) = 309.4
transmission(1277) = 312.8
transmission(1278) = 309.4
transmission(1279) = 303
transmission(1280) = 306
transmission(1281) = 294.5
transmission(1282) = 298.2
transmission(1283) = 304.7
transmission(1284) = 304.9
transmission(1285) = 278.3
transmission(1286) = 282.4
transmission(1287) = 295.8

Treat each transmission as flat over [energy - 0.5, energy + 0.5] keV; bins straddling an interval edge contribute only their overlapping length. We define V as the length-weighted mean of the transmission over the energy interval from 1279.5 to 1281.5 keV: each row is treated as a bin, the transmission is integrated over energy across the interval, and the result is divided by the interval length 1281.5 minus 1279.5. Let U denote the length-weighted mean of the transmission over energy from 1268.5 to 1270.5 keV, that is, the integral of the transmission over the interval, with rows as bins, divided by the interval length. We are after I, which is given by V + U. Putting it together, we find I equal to 629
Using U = 329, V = 300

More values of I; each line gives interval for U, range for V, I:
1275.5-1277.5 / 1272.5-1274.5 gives 615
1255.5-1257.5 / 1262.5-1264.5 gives 667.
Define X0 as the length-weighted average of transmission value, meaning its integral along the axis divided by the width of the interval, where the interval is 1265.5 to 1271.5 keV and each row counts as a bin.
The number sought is 328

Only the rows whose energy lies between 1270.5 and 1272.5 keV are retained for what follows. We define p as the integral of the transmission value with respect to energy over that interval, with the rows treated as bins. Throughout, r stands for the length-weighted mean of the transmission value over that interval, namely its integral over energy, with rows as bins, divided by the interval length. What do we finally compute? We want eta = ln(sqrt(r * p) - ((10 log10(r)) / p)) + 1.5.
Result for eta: 7.60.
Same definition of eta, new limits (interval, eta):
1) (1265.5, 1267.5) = 7.65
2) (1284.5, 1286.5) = 7.48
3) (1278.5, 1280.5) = 7.57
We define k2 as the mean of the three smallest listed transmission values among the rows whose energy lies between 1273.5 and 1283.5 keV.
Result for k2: 297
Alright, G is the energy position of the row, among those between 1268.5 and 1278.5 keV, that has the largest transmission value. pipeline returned 1269 keV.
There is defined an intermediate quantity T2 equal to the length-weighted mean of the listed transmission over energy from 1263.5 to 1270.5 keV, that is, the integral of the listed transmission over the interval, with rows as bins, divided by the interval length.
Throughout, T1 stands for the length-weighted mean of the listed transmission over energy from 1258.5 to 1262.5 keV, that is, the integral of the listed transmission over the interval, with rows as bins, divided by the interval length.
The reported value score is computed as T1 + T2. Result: 659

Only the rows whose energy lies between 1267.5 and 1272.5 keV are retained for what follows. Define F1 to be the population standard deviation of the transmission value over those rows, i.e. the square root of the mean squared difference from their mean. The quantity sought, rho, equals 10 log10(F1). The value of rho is 9.2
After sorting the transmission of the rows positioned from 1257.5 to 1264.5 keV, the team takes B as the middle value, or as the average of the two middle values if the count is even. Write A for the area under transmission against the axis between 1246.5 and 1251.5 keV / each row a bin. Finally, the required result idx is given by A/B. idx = 5.2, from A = 1717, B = 329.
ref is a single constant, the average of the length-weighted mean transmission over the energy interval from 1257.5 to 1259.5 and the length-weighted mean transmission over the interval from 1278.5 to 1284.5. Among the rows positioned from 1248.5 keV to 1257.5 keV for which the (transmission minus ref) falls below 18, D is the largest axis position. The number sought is 1255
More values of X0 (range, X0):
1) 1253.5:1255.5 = 340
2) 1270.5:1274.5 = 310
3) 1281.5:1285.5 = 297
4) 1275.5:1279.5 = 309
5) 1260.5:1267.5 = 328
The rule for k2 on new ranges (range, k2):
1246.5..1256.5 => 336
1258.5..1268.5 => 315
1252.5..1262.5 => 324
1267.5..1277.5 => 304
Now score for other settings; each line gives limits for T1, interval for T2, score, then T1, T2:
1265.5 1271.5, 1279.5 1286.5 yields 624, 328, 296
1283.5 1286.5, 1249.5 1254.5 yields 631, 289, 343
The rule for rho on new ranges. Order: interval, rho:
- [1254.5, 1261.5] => 9.4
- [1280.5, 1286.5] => 10.1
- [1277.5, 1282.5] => 7.3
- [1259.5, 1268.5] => 10.1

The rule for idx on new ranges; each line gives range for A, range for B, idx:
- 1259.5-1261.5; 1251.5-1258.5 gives 1.9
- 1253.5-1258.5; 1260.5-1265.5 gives 5.2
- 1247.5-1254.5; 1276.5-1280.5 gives 7.9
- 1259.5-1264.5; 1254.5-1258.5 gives 4.8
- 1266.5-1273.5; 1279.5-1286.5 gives 7.5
